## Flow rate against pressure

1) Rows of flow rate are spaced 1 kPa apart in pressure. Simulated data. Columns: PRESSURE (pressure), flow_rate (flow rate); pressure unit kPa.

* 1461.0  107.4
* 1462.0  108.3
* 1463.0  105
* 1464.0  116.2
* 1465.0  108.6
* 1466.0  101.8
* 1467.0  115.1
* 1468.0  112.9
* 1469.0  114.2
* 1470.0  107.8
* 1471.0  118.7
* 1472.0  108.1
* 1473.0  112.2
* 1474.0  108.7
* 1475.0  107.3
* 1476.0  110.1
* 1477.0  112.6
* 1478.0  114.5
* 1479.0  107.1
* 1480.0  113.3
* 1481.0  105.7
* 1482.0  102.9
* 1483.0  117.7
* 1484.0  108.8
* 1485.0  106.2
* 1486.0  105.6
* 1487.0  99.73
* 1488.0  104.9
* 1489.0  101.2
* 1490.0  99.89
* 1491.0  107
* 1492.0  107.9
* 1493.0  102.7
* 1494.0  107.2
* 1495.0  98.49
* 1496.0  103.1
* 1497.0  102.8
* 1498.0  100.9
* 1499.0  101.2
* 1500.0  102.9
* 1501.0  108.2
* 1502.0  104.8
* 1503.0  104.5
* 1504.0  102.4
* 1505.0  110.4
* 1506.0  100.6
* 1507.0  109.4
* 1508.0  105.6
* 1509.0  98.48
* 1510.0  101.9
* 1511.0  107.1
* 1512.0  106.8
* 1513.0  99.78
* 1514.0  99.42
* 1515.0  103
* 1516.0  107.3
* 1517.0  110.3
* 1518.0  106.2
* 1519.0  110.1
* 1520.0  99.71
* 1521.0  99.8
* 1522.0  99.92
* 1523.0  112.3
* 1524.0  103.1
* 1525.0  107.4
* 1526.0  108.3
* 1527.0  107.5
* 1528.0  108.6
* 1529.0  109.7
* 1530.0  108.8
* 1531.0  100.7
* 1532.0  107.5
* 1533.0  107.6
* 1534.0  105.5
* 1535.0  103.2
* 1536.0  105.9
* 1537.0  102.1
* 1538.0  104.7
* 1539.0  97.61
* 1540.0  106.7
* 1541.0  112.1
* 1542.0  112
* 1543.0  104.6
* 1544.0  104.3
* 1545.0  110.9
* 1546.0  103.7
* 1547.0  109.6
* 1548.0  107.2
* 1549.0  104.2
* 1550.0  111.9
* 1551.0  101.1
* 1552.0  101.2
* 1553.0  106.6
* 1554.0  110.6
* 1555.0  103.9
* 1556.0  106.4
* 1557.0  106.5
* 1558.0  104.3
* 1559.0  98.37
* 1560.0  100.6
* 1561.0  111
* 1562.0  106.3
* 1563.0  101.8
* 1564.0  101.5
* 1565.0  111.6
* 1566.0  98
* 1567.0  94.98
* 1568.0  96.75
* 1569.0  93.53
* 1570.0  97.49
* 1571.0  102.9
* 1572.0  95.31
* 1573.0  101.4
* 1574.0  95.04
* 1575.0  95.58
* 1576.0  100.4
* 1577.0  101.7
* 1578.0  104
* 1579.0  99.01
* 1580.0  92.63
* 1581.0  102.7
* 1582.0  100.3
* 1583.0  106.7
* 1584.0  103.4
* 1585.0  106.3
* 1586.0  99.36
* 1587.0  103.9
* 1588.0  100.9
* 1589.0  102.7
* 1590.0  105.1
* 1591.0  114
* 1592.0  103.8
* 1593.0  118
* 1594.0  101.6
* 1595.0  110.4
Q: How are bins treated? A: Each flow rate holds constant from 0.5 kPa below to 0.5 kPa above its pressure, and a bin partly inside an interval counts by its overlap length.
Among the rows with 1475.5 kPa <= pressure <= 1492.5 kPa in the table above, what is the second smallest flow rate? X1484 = 99.89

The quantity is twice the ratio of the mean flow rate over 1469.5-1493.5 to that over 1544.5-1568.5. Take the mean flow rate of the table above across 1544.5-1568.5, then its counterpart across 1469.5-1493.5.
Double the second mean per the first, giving 2.07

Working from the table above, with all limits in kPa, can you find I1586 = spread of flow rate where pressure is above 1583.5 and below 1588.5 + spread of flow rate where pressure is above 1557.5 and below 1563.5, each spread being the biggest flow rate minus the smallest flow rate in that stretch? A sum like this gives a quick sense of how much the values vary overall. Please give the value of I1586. 20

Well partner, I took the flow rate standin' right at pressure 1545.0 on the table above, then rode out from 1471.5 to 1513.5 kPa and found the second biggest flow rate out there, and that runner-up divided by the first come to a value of 1.03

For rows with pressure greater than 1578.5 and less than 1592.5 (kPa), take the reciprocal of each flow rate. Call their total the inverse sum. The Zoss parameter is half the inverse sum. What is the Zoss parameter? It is 0.0682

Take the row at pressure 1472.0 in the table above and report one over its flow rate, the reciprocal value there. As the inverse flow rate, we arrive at 0.0093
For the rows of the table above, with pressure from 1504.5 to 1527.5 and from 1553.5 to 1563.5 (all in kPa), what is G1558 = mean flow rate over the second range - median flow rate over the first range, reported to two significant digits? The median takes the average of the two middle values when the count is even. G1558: -1.2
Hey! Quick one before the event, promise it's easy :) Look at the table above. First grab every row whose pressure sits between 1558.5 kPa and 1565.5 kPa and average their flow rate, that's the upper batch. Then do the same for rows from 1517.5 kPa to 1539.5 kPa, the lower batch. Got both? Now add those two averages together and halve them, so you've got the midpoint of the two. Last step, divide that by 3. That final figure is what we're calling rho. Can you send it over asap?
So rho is 35.0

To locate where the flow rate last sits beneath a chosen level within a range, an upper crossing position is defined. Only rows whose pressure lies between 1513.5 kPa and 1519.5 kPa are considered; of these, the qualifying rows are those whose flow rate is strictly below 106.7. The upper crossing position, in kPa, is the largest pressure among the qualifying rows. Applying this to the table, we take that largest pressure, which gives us 1518.0 kPa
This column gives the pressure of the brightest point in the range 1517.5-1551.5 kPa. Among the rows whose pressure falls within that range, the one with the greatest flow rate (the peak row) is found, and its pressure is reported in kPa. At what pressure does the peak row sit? 1523.0 kPa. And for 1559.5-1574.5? 1565.0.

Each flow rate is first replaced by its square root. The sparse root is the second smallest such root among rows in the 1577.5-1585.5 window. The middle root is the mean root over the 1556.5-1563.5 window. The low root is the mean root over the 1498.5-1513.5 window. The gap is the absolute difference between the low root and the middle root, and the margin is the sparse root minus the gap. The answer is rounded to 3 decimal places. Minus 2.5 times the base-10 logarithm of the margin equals -2.494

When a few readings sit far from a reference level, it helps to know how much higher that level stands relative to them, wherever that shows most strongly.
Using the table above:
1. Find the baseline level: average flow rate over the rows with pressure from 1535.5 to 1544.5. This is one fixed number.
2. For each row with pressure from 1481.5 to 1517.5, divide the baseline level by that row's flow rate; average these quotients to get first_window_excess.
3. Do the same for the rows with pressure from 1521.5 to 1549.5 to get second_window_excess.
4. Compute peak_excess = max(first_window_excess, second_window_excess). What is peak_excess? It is 1.01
